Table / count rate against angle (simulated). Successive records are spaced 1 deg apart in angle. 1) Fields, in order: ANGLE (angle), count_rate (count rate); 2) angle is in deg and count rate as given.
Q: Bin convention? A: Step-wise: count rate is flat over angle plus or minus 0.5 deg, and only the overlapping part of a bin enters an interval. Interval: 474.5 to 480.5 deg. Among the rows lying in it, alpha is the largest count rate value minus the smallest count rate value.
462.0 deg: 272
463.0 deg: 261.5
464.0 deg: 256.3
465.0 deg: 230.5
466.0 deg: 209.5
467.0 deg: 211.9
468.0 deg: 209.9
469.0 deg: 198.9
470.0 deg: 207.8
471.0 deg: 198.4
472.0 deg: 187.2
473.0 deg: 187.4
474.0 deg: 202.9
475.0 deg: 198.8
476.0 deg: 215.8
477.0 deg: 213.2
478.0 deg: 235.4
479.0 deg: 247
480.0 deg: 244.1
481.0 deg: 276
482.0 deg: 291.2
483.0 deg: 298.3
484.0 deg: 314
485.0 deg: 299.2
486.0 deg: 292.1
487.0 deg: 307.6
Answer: 48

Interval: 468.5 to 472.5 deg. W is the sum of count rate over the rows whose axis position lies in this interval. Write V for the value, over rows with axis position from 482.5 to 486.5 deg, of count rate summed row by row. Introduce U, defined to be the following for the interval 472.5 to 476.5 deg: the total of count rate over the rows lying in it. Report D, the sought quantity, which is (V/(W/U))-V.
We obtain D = 19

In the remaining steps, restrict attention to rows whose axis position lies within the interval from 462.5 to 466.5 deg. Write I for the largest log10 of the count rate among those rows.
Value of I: 2.42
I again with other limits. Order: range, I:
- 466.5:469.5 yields 2.33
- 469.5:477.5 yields 2.33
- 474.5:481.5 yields 2.44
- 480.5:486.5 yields 2.50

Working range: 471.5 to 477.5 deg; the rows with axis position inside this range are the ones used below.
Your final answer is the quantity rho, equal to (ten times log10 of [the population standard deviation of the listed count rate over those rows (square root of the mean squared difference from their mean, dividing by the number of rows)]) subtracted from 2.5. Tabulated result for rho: -8.0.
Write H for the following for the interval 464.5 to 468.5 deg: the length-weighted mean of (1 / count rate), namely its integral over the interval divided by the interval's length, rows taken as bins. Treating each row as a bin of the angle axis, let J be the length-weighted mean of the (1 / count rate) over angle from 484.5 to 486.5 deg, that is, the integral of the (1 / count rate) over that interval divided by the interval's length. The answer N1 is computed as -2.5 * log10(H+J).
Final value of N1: 5.24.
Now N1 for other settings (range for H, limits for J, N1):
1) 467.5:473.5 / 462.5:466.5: 5.08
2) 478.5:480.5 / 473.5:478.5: 5.14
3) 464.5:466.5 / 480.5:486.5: 5.25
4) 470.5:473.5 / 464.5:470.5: 5.00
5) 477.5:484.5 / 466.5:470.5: 5.17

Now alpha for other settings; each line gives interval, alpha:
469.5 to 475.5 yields 21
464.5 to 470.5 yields 32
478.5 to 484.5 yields 70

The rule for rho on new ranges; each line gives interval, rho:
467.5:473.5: -7.0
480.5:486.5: -8.1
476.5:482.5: -11.6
